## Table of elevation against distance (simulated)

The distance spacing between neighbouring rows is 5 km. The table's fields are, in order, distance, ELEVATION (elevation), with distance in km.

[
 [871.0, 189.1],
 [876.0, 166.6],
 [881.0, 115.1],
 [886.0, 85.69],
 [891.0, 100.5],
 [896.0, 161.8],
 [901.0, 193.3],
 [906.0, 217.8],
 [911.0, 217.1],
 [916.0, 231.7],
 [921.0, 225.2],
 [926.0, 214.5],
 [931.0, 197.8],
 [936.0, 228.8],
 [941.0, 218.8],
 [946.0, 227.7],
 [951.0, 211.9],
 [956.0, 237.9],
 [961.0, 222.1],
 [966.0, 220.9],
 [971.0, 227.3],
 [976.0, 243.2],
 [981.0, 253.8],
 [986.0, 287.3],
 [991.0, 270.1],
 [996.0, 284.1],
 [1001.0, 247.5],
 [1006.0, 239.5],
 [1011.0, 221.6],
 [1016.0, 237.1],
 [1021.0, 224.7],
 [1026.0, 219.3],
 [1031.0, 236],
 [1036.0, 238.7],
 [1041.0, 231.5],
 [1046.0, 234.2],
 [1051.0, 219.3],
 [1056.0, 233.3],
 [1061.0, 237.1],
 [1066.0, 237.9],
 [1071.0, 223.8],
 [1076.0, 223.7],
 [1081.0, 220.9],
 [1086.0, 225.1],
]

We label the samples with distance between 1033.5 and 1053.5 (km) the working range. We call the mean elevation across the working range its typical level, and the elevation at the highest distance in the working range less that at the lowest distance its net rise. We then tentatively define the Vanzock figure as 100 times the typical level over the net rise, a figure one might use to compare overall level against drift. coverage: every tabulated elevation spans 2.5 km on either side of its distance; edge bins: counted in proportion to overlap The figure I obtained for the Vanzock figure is -1190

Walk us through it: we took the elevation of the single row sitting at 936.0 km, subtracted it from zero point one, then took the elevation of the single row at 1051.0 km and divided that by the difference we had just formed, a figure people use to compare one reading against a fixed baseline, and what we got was -0.96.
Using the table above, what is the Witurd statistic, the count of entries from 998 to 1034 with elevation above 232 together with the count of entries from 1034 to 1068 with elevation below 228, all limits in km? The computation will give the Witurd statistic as 5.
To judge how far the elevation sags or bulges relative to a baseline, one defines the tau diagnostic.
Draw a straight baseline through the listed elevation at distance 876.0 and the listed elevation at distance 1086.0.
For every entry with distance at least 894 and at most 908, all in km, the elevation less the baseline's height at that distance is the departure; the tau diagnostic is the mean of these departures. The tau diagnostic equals 17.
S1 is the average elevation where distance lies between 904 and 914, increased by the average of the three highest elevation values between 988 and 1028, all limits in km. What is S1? 485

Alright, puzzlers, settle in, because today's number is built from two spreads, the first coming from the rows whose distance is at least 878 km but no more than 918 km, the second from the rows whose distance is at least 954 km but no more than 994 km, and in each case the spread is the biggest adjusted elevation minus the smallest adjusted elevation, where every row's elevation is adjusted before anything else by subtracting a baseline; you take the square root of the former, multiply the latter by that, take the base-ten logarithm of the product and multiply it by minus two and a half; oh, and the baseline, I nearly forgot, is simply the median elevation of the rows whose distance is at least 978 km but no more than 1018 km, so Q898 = -7.3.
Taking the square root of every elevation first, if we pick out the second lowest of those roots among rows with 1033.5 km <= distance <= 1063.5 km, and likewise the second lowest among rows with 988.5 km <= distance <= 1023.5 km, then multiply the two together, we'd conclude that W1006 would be 228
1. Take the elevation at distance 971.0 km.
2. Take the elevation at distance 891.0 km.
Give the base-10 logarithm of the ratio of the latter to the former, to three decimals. -0.354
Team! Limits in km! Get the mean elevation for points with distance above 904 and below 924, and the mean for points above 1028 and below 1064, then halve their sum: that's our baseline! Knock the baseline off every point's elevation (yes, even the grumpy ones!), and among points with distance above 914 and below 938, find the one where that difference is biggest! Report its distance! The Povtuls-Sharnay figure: 916.0 km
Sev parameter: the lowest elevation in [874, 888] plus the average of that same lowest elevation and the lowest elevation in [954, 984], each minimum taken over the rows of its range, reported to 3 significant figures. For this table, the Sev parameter 239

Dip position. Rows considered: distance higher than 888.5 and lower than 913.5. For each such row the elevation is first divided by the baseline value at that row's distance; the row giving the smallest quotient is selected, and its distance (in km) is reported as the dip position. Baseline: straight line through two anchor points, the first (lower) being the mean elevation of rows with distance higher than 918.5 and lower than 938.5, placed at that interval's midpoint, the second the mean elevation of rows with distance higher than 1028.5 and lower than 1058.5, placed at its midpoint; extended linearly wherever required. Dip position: 891.0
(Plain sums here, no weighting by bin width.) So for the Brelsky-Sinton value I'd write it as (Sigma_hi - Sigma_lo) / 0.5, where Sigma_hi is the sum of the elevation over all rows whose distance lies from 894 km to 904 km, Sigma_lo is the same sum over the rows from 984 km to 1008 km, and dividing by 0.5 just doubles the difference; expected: -1947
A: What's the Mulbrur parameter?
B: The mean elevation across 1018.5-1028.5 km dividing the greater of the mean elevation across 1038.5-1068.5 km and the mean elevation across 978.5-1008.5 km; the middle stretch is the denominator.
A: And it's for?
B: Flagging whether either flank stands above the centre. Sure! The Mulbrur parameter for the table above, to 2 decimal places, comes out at 1.19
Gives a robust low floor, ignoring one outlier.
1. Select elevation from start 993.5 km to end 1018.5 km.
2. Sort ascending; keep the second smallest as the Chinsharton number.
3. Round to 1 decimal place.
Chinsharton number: 237.1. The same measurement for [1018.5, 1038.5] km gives 224.7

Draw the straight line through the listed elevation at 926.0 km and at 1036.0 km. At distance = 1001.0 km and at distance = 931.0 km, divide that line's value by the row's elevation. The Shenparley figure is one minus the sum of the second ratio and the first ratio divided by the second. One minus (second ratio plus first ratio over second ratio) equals -0.95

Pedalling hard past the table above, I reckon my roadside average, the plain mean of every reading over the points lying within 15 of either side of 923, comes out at 219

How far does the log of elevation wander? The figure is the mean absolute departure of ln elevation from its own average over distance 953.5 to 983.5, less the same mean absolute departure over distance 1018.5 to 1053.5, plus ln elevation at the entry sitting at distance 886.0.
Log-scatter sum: 4.5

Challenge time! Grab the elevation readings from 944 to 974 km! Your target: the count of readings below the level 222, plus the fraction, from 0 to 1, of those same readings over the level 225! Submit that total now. 2.50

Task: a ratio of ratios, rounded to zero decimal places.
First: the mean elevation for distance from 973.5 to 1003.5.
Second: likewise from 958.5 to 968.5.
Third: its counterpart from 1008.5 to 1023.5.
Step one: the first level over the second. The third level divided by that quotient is 191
